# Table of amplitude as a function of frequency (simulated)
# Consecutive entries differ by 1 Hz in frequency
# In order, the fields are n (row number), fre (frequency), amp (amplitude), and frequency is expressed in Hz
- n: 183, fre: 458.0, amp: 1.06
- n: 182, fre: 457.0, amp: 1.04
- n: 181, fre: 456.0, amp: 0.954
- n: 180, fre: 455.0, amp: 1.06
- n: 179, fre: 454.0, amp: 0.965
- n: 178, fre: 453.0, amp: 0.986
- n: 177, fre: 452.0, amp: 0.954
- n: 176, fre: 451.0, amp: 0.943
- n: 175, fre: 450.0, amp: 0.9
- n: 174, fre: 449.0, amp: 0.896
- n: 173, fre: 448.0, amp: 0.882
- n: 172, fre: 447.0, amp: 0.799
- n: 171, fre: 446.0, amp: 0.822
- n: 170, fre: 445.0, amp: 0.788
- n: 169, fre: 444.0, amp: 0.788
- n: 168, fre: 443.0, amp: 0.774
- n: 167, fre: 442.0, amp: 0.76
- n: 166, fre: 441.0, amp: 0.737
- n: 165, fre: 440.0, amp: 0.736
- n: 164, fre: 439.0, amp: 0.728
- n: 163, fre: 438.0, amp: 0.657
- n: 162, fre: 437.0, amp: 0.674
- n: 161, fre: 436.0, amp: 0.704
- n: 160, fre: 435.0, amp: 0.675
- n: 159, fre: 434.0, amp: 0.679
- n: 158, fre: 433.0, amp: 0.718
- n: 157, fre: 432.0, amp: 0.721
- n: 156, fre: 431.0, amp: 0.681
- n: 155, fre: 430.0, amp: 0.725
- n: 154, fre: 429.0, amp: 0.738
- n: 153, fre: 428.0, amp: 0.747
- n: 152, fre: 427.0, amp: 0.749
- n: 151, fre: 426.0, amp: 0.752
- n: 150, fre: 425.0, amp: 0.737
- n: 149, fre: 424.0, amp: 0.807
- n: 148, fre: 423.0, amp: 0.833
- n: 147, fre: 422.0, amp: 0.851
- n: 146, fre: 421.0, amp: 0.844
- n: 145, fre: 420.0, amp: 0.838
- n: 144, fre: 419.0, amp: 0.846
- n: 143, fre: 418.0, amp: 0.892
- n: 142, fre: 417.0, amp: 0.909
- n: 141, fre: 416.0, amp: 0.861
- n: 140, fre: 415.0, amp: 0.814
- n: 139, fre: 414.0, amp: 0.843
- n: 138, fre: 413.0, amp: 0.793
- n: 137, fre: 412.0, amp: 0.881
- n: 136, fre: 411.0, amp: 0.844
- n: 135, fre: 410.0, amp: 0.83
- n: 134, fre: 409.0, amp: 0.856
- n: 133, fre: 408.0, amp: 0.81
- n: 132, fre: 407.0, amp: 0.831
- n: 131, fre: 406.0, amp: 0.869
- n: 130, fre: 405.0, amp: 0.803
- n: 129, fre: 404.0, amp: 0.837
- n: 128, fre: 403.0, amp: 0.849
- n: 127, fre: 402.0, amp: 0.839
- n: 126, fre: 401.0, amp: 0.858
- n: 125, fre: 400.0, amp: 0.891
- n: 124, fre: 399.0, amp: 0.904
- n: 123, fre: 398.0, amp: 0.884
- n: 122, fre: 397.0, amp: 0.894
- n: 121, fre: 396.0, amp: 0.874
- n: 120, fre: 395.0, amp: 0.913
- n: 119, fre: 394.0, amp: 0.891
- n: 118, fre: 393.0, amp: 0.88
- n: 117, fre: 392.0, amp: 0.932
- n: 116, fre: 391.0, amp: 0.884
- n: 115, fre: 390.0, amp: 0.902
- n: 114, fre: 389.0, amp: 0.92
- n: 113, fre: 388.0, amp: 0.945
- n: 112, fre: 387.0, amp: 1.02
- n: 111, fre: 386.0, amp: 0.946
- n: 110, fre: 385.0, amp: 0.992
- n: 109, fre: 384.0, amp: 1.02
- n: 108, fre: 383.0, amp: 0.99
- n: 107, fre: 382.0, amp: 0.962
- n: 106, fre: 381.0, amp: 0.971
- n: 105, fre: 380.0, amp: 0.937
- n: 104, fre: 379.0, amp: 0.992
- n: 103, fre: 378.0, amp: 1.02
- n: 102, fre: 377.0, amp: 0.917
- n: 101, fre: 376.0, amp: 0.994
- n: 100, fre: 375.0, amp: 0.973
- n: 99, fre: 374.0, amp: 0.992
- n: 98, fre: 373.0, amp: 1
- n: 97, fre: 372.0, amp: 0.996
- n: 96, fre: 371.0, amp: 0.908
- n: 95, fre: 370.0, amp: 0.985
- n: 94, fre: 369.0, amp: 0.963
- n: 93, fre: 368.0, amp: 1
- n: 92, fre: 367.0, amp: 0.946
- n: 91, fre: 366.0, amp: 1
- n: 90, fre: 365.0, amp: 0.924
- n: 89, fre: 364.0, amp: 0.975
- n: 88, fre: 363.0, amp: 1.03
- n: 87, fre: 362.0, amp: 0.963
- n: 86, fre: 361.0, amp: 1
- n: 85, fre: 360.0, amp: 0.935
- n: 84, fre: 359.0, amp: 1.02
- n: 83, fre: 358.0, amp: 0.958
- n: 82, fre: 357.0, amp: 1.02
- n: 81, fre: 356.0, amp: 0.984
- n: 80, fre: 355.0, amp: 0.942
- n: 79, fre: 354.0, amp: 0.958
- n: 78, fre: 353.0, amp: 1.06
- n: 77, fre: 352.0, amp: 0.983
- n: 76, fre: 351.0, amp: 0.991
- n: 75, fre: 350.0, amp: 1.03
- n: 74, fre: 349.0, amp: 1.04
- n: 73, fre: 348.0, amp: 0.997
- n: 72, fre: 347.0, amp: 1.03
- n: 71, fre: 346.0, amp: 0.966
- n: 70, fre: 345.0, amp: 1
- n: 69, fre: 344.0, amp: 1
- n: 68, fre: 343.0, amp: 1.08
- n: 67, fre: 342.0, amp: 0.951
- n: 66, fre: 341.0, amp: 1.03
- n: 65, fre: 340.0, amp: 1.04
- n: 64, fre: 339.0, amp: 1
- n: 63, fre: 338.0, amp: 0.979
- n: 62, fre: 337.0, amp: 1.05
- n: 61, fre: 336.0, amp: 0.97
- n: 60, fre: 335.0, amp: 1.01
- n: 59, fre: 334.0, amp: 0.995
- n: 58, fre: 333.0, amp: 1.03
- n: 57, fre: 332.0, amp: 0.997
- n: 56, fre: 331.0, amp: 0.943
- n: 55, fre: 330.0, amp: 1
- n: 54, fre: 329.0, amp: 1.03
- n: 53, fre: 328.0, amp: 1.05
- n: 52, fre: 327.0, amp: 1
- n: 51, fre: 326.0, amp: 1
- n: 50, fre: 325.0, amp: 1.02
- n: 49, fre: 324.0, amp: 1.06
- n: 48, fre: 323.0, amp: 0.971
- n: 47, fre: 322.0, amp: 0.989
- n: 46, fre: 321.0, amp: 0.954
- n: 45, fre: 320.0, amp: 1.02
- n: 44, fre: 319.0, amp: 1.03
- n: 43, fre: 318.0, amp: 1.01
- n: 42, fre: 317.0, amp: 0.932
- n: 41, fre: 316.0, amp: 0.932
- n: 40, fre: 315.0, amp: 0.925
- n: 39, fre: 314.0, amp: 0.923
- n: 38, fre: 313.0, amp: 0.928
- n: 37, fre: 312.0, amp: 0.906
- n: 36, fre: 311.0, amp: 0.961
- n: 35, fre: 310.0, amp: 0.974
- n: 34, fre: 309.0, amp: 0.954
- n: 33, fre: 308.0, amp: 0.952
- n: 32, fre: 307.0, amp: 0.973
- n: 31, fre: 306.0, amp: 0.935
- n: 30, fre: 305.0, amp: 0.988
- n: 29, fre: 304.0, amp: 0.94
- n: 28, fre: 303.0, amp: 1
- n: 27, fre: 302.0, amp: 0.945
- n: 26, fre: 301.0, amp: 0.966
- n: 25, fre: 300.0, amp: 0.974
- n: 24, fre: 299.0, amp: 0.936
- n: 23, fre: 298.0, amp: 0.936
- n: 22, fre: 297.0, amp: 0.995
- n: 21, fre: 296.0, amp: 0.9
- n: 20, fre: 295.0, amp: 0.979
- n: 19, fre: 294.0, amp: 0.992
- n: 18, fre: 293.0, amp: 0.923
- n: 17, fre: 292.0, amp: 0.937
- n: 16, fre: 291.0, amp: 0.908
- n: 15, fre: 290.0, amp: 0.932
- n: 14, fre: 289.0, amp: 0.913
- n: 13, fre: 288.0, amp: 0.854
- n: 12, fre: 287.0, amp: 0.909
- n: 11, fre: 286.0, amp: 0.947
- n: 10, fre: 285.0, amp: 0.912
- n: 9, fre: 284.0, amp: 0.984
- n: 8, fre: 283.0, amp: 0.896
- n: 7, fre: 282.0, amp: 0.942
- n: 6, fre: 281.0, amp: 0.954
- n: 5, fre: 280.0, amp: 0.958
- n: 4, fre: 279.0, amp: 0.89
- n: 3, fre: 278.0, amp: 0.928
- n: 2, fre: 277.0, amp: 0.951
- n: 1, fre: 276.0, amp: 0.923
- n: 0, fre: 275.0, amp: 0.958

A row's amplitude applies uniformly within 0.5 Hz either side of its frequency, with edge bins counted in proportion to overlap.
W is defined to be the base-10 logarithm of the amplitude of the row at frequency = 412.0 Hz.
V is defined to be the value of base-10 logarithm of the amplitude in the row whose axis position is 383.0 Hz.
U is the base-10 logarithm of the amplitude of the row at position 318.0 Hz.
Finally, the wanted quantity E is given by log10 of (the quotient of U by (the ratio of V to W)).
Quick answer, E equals -1.3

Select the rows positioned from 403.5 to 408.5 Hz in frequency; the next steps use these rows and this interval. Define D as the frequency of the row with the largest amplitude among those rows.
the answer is 406.0 Hz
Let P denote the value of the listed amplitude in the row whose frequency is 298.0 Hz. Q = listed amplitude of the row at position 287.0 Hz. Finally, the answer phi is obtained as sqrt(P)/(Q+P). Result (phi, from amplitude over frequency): 0.52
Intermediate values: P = 0.936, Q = 0.909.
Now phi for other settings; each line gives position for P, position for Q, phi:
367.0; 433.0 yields 0.58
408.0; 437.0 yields 0.61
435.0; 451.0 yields 0.51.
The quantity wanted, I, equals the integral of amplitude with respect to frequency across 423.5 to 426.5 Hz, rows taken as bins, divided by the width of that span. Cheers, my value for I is 0.77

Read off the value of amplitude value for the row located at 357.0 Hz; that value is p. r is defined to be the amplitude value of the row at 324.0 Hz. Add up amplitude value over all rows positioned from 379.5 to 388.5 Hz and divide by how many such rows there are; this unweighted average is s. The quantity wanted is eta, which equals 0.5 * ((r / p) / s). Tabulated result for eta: 0.53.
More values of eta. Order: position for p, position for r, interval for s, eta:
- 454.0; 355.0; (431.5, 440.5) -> 0.70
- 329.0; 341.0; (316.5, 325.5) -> 0.50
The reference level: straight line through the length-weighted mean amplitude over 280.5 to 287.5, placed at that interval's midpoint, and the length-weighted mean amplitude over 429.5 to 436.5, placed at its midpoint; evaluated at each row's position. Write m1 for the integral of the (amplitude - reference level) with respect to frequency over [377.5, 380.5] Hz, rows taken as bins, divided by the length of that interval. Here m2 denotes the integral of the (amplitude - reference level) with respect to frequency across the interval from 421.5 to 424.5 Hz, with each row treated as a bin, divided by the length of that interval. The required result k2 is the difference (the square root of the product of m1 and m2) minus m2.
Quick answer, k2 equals 0.036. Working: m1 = 0.198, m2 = 0.11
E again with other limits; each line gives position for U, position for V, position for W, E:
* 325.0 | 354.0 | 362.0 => -2.1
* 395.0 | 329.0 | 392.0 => -1.0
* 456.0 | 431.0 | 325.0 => -3.0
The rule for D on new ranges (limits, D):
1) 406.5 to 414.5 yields 412.0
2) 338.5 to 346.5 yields 343.0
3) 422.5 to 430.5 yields 423.0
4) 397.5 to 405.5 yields 399.0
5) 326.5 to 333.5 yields 328.0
